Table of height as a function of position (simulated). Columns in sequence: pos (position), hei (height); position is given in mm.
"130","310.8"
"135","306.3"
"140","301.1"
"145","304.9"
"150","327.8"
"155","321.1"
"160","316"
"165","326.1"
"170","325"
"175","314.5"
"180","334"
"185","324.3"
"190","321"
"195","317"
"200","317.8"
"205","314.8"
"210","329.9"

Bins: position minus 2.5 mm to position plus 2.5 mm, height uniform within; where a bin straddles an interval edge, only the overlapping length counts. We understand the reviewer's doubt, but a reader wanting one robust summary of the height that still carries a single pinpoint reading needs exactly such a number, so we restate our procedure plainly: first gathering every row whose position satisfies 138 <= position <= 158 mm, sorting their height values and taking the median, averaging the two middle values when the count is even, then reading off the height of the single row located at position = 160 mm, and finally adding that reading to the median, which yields 629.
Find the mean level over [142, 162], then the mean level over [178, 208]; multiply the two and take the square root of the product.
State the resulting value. 319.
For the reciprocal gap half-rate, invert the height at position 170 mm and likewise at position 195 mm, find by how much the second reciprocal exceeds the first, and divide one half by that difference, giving 6439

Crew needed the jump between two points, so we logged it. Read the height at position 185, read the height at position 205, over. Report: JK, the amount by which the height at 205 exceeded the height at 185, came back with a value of -9.5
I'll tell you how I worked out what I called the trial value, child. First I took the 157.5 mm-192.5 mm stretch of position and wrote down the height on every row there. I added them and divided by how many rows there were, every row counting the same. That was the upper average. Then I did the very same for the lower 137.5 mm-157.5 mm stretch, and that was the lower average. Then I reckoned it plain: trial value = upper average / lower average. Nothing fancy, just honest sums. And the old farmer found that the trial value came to 1.03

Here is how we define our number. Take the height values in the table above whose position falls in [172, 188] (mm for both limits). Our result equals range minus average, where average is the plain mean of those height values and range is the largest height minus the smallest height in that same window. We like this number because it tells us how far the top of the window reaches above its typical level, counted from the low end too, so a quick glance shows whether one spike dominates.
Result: -305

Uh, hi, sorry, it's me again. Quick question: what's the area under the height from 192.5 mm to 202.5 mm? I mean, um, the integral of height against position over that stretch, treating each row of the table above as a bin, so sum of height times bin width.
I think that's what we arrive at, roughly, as 3174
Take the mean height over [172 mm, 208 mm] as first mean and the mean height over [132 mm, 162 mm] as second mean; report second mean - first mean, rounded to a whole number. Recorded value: -8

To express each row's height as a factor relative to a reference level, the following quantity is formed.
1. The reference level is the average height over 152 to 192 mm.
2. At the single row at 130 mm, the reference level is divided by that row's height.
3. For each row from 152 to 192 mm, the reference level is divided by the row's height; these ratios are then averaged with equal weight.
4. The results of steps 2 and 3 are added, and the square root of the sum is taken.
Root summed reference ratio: 1.43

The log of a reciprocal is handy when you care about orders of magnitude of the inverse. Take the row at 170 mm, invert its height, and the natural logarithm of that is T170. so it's -5.78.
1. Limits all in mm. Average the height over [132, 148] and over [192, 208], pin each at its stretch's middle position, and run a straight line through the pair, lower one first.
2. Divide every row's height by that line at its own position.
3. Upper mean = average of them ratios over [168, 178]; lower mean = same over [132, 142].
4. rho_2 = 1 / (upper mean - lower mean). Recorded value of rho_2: 35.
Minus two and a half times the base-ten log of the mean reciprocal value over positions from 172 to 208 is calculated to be 6.26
